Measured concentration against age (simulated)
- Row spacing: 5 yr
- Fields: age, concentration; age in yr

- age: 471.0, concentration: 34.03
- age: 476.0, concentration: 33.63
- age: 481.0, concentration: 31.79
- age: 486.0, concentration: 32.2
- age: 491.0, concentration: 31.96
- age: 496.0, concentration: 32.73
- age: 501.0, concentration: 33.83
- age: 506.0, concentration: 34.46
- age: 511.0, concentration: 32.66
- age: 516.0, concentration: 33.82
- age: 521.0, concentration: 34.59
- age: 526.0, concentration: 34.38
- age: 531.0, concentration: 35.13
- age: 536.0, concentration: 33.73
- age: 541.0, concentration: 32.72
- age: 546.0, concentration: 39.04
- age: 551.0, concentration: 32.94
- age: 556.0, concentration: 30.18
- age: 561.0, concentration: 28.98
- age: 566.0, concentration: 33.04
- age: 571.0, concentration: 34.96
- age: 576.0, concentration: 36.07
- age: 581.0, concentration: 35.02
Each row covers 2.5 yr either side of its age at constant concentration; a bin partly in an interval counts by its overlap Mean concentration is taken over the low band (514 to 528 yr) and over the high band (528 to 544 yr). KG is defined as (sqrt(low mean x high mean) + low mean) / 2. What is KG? 34.2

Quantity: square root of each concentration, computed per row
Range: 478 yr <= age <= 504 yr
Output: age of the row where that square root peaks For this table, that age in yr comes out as 501.0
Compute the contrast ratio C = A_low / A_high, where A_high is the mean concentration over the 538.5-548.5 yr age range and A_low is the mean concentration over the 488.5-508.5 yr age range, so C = 0.93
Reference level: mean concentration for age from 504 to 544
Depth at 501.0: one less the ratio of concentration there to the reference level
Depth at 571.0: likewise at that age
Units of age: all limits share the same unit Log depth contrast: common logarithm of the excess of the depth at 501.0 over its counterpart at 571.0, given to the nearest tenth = -1.5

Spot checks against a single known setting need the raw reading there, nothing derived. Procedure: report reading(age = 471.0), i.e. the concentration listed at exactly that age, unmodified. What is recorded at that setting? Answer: 34.03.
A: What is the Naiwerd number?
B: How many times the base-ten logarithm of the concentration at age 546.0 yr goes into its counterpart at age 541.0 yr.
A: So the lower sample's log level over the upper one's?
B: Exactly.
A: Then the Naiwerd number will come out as 0.952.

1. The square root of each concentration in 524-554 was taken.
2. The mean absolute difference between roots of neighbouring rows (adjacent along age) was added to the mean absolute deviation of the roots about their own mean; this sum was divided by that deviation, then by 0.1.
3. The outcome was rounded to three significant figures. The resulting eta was 29.3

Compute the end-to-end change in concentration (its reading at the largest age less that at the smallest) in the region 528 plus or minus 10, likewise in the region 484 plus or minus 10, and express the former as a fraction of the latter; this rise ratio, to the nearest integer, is 1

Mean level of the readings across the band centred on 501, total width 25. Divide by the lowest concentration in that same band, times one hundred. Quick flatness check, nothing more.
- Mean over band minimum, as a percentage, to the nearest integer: 104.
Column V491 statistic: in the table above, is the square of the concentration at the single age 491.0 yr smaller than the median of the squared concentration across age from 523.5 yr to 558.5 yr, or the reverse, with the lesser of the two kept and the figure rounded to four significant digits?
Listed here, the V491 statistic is 1021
